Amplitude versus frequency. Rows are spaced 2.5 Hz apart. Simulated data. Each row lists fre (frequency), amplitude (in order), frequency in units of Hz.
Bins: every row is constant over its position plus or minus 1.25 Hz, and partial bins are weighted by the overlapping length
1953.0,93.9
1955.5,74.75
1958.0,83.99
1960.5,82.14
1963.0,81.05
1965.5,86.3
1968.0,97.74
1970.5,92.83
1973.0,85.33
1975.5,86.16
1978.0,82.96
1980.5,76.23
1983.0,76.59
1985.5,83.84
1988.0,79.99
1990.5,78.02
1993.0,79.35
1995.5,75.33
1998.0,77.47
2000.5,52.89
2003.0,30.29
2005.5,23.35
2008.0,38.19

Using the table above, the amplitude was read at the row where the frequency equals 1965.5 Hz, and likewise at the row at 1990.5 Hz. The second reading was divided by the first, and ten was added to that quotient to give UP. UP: 10.9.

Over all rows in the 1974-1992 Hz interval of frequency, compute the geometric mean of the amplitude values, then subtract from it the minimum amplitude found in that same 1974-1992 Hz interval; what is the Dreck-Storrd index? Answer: 4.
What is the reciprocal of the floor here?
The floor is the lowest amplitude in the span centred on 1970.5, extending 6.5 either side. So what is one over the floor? 0.0117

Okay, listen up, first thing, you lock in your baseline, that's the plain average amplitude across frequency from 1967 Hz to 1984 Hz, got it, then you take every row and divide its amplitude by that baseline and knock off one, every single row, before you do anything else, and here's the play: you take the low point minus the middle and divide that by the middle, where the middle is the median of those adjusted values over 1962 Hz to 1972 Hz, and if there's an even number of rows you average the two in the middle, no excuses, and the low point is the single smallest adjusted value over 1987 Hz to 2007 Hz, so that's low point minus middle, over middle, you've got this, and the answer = -16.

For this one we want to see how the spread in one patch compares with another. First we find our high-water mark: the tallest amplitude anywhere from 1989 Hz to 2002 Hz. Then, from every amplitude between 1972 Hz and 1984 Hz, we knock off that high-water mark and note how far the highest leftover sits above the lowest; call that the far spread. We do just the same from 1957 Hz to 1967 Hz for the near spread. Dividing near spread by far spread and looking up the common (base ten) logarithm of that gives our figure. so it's -0.3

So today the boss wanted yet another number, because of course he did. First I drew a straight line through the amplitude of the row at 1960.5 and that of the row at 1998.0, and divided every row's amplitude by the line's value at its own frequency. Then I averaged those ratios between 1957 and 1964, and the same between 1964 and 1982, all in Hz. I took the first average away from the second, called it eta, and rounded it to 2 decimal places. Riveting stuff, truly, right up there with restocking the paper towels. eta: 0.07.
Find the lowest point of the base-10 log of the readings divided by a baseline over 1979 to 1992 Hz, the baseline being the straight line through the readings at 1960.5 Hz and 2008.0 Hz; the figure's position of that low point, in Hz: 1980.5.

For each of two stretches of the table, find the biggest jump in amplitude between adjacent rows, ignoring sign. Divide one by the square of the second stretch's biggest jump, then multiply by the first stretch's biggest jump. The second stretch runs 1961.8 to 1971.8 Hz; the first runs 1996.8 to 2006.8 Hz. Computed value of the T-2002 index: 0.19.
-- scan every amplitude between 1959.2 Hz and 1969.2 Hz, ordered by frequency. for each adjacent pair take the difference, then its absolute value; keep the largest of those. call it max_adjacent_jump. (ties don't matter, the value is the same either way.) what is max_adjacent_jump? 11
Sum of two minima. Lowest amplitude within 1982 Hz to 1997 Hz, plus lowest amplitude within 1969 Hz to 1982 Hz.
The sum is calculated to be 152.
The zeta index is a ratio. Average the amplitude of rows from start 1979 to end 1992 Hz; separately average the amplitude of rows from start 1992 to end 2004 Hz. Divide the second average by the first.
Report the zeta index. 0.80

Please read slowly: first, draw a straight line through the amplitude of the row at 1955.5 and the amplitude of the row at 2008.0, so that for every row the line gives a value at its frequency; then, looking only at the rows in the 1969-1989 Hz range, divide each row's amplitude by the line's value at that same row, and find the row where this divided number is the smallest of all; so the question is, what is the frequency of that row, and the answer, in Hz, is 1980.5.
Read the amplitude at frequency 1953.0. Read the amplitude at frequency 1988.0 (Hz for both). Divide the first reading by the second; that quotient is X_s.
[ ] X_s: 1.17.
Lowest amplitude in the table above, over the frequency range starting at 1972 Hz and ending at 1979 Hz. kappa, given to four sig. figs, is 82.96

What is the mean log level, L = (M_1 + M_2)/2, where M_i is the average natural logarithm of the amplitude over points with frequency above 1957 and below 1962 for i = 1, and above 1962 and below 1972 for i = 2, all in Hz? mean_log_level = 4.46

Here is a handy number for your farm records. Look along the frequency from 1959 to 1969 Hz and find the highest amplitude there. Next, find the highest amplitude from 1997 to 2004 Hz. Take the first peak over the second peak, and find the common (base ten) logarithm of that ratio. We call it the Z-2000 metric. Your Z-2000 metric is 0.10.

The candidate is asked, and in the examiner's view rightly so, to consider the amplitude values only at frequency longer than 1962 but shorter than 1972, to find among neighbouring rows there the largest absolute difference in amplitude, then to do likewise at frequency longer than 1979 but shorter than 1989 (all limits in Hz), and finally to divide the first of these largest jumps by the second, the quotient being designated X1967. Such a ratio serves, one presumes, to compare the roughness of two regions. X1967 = 1.6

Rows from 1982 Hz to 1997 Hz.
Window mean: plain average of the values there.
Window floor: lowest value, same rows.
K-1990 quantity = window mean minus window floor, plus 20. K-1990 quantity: 24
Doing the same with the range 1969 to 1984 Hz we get 27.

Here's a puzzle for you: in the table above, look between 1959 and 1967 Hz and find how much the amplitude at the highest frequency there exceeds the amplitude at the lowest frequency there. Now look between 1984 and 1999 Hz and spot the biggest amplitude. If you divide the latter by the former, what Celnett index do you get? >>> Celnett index 20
